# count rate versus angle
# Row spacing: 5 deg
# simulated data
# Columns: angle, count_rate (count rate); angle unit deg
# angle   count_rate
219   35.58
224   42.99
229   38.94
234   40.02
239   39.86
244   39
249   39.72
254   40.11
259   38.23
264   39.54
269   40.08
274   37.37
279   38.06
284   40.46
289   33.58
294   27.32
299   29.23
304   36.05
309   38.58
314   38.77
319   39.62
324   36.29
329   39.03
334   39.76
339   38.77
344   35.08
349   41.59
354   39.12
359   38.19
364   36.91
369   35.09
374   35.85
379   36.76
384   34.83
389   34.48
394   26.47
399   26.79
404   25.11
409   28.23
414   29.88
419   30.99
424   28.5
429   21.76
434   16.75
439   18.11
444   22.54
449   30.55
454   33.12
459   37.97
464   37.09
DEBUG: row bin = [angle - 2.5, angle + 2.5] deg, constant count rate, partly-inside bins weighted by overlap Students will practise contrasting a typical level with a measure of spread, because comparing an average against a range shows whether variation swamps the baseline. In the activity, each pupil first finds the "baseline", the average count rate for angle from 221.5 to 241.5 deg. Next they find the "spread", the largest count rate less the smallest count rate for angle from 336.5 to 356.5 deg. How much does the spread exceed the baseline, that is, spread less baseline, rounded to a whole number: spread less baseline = -34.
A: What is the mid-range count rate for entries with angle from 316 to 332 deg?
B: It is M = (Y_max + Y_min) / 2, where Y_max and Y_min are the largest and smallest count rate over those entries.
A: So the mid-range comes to 38.0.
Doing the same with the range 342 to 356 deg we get 38.3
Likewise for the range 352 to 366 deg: 38.0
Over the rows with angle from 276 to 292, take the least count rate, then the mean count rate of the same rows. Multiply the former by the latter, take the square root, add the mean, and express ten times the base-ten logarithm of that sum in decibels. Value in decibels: 18.6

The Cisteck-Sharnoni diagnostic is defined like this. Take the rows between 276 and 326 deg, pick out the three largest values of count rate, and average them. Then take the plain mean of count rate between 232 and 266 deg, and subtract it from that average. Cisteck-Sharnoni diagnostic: 0.1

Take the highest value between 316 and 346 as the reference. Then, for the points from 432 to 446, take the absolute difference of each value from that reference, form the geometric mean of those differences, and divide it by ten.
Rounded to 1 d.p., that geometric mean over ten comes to 2.0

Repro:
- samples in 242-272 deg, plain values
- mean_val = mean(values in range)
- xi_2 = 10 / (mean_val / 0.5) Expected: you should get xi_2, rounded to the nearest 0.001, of 0.127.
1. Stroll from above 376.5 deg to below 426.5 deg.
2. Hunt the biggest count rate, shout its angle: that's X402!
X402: 379 deg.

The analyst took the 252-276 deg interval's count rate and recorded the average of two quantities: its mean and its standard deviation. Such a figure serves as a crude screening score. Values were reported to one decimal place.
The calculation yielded 20.1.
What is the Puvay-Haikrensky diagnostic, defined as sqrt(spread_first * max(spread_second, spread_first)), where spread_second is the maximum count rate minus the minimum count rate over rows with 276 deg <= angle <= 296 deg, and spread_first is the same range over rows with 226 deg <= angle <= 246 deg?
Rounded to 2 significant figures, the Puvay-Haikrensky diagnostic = 3.8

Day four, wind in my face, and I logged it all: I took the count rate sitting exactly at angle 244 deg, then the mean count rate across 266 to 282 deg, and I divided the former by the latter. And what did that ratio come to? 1.0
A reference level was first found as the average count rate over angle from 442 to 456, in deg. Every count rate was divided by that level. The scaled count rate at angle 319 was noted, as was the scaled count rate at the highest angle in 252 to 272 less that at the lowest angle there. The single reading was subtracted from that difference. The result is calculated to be -1.38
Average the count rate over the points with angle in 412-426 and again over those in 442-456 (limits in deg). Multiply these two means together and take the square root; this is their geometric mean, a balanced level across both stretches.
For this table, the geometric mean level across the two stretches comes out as 29.3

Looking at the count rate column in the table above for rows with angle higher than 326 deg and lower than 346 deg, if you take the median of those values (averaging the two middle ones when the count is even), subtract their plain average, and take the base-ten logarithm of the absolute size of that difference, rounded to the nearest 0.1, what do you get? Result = -0.1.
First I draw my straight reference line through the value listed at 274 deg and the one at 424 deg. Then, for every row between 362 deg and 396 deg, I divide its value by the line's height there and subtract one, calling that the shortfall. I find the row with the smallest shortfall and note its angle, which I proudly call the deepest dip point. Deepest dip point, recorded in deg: 394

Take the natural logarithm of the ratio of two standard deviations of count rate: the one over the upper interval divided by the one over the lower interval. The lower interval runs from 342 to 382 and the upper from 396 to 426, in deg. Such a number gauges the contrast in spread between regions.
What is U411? -0.1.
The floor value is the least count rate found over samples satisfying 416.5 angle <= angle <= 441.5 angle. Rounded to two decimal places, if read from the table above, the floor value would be 16.75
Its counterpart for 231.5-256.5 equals 39.00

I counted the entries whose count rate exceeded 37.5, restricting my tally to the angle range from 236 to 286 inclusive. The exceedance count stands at 9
